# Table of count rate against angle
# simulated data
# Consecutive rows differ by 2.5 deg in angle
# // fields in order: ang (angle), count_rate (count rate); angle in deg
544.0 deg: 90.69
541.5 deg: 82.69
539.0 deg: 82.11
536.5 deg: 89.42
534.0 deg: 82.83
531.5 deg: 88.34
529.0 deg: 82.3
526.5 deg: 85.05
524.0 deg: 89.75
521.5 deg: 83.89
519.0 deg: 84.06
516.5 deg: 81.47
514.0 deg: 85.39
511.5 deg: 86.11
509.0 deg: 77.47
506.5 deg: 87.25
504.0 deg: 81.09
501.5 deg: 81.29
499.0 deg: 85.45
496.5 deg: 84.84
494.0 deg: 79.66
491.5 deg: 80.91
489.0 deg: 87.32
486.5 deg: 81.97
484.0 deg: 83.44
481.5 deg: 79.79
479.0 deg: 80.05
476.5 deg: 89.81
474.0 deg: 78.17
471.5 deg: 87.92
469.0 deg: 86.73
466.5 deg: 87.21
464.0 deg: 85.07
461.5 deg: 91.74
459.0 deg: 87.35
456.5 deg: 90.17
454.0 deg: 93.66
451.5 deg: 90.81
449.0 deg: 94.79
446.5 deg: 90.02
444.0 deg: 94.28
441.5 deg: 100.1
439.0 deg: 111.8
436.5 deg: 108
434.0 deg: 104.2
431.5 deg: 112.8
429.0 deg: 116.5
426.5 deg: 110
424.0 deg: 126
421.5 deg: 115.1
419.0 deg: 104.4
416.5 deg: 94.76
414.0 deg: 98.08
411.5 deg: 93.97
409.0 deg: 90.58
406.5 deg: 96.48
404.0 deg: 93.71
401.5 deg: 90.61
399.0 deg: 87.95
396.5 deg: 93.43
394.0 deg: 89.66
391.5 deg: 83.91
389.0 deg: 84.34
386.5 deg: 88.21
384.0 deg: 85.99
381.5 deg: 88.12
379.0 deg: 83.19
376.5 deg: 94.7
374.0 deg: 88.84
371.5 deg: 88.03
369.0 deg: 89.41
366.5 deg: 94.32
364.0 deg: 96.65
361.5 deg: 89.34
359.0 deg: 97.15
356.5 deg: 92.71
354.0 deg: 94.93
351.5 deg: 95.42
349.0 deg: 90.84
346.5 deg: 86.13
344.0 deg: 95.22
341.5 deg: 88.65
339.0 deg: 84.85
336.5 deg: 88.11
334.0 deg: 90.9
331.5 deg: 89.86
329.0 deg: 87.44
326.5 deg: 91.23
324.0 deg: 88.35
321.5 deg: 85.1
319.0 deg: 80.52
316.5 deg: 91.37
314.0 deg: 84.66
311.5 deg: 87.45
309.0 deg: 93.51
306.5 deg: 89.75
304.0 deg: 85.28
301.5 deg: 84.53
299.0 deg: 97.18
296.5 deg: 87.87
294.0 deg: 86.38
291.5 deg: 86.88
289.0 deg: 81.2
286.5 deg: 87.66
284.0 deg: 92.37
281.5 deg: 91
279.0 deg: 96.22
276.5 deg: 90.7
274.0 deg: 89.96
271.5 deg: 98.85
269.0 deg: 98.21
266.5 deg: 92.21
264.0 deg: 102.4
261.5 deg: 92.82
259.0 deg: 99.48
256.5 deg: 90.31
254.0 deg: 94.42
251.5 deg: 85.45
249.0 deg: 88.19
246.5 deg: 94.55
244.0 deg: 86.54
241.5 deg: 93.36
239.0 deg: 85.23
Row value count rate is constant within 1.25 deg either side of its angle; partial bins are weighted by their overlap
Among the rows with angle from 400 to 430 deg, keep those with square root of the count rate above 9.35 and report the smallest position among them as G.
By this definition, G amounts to 401.5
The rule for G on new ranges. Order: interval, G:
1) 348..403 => 349.0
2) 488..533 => 524.0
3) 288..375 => 296.5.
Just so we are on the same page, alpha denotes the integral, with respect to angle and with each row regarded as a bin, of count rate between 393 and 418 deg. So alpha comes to 2327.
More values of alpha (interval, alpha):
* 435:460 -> 2407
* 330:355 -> 2260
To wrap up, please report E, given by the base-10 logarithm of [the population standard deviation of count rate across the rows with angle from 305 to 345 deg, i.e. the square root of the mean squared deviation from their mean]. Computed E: 0.55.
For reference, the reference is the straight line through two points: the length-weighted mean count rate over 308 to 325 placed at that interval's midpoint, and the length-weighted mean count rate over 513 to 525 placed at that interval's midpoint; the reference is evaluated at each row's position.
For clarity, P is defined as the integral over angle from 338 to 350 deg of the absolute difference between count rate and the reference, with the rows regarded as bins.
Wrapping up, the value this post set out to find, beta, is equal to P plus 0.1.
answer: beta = 41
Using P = 41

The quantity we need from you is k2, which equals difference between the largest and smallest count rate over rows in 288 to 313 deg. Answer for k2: 16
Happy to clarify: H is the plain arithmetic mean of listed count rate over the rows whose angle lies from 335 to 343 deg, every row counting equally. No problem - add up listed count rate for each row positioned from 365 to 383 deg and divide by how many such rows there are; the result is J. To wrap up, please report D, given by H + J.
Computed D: 177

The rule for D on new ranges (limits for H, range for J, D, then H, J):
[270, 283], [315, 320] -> 179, 93.3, 86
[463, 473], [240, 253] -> 176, 86.7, 90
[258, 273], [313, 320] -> 183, 97.3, 86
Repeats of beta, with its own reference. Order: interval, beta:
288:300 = 42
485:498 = 39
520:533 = 31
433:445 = 218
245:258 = 49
